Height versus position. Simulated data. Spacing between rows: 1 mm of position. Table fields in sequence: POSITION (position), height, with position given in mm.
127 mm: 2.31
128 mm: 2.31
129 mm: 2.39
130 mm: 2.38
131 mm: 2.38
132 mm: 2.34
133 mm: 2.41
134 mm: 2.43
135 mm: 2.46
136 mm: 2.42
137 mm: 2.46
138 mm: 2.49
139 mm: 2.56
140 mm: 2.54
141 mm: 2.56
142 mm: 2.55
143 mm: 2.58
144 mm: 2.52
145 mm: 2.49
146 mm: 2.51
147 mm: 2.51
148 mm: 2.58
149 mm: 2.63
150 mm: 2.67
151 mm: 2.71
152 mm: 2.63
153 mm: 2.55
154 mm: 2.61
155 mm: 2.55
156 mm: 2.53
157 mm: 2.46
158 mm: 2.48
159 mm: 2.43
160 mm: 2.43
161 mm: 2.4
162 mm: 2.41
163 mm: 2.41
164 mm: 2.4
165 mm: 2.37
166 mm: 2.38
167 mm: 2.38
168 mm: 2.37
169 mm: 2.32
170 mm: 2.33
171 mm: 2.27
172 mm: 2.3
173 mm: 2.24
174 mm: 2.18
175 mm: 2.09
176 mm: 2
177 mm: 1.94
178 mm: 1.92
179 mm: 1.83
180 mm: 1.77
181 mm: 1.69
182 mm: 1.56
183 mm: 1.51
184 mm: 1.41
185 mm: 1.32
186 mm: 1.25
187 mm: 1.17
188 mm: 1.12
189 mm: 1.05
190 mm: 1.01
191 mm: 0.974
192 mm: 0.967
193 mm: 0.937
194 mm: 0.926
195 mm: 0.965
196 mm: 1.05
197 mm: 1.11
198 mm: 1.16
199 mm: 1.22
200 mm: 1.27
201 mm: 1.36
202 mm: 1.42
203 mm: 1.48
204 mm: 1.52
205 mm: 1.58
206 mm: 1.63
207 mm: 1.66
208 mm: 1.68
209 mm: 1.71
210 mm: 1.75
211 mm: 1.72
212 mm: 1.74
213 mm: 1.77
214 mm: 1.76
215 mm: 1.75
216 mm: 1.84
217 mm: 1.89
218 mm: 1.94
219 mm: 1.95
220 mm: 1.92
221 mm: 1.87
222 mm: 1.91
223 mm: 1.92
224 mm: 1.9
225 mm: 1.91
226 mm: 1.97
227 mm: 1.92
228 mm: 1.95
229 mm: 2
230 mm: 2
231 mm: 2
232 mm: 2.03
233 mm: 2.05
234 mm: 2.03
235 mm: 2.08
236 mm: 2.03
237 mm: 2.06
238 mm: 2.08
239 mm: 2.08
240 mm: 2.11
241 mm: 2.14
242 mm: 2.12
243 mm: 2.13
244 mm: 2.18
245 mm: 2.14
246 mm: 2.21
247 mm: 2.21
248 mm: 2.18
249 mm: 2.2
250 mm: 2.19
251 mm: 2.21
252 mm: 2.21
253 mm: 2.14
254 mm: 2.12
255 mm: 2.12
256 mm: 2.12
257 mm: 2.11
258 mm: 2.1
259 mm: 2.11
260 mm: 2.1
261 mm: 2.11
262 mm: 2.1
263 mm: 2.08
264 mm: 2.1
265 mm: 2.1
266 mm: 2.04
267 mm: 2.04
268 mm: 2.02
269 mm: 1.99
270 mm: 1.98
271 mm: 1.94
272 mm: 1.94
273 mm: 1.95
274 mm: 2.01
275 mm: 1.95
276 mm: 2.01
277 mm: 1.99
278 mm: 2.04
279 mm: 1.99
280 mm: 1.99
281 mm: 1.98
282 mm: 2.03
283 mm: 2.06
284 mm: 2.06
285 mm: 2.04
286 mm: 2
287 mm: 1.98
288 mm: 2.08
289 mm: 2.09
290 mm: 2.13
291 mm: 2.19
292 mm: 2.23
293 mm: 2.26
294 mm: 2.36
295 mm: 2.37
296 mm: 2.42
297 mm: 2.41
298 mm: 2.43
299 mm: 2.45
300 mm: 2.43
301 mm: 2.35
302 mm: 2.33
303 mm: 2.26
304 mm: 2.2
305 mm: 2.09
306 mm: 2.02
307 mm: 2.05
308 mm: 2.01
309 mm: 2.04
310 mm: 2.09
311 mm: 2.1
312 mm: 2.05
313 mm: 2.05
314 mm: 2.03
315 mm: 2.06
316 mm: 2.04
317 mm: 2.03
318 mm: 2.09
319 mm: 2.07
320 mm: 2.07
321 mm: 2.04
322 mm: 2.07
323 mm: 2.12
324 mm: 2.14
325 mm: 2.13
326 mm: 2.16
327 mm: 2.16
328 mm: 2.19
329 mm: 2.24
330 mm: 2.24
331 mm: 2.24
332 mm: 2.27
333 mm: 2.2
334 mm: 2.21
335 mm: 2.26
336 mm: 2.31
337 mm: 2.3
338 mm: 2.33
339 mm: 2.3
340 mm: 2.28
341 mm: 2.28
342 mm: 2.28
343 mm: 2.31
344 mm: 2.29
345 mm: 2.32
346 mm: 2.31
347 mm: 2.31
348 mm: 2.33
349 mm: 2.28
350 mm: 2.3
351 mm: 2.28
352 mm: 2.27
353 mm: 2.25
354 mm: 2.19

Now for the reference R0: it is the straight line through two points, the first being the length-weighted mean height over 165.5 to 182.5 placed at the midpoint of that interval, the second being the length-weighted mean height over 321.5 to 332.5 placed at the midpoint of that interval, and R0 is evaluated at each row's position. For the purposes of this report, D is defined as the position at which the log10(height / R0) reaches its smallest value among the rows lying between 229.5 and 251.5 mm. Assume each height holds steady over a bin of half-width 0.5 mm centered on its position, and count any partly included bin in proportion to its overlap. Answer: 231 mm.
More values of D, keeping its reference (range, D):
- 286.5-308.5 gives 287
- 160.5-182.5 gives 182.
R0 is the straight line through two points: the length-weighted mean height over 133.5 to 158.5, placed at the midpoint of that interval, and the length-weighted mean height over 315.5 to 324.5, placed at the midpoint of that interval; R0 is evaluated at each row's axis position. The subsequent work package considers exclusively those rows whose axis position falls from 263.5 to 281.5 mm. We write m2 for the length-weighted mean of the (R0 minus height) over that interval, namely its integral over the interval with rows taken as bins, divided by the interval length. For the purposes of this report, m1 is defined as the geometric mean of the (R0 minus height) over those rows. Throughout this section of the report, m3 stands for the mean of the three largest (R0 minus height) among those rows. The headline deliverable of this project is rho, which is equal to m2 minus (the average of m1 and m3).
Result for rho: -0.03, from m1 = 0.2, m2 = 0.20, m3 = 0.3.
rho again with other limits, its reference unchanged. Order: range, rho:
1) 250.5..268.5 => -0.02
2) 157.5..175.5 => -0.07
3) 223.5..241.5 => -0.06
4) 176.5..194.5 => -0.16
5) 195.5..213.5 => -0.19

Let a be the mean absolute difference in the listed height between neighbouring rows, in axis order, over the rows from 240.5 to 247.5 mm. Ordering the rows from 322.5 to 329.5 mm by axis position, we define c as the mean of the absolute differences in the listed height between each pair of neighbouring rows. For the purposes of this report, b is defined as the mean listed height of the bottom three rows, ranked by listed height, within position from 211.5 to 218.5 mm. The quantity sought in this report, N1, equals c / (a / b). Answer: 1.29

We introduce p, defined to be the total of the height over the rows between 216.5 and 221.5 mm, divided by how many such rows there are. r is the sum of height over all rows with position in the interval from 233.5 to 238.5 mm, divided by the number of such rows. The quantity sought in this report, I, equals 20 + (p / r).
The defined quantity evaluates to 20.9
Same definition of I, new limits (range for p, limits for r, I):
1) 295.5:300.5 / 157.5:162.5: 21.0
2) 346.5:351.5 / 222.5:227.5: 21.2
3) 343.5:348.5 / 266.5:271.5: 21.2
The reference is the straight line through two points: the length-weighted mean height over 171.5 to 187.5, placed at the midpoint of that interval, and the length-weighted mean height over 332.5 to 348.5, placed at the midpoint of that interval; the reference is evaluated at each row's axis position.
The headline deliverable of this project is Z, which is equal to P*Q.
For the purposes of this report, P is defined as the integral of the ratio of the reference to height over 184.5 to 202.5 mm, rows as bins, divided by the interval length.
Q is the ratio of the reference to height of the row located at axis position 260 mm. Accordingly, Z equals 1.6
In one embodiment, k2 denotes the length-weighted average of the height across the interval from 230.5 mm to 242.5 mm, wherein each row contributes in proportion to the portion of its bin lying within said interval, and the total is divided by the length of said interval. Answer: 2.07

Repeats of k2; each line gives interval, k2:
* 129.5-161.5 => 2.51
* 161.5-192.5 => 1.84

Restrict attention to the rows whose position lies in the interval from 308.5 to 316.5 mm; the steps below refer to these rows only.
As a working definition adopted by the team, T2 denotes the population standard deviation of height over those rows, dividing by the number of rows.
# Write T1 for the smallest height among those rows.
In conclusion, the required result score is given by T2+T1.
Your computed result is 2.05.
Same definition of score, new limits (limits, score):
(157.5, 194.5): 1.48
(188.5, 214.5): 1.24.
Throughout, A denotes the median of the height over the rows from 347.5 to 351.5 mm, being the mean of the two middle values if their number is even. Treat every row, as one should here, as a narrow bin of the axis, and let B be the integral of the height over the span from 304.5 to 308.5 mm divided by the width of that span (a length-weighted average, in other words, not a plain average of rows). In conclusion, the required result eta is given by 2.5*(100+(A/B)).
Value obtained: 253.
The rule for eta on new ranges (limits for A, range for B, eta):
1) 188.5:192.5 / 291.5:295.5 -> 251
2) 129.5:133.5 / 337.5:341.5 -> 253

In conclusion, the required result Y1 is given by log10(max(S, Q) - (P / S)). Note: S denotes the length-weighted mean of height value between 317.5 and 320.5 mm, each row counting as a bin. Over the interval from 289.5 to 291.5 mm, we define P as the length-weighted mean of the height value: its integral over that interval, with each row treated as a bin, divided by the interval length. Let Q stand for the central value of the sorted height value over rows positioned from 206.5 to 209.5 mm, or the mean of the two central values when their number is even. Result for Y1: 0.02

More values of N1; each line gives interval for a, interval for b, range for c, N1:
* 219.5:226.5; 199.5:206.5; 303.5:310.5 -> 2.34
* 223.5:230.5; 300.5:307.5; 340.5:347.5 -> 0.92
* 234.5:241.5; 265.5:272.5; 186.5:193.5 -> 2.84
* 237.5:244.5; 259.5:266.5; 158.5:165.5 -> 1.18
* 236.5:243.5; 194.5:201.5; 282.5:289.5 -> 1.80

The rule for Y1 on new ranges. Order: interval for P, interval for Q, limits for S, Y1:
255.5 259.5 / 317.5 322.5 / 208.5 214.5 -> -0.07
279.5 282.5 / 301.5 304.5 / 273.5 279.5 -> 0.10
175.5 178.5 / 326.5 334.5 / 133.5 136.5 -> 0.21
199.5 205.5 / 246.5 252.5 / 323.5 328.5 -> 0.19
